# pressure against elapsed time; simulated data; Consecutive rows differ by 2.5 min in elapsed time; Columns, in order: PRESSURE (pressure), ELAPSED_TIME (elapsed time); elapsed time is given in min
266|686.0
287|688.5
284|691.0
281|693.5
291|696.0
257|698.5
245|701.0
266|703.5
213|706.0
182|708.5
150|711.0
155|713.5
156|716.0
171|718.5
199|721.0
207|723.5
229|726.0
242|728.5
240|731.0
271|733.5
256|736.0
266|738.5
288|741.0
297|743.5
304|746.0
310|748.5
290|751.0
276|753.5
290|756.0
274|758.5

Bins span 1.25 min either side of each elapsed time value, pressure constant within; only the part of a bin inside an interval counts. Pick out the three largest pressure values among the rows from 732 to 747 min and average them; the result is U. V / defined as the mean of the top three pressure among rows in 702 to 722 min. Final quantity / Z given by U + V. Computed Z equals 522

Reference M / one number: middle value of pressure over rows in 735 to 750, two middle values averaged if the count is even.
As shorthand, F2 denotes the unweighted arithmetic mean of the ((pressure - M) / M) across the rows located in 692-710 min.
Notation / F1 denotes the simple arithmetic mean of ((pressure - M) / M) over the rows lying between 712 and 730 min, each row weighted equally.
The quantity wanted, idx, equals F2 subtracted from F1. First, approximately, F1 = -0.34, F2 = -0.2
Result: -0.18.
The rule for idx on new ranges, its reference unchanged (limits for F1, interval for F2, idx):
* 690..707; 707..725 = 0.30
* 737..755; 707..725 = 0.40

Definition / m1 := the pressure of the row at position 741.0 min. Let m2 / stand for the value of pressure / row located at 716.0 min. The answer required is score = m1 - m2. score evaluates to 132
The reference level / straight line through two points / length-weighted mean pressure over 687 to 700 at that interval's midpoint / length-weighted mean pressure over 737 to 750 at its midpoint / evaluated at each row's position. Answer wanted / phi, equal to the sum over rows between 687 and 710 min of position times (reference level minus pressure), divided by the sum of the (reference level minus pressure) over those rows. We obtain 707.1 min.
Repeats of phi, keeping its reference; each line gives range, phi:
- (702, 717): 711.4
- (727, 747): 731.6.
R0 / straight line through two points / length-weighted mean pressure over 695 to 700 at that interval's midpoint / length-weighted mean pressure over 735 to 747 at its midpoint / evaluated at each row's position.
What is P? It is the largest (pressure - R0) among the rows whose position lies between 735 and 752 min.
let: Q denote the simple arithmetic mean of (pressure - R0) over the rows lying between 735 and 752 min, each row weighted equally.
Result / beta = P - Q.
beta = 21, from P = 26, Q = 4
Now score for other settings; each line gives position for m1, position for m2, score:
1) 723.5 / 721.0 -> 8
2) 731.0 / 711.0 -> 90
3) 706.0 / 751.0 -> -77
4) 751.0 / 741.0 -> 2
